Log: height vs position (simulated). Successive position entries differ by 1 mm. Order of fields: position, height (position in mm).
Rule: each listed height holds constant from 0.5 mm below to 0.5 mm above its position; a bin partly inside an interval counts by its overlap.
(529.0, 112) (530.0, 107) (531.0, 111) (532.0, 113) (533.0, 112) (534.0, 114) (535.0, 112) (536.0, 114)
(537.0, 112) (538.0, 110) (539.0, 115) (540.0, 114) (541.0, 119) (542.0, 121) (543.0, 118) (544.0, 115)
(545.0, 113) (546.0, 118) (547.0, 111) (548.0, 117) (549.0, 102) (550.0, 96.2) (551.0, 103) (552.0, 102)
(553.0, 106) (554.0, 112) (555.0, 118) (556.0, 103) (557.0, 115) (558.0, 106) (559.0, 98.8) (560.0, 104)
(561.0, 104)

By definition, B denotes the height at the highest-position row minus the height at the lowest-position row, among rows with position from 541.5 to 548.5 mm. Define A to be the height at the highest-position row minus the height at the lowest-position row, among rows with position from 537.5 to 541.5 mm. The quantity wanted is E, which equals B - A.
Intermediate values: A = 9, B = -4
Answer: -13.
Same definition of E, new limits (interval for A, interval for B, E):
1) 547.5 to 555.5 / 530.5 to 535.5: 0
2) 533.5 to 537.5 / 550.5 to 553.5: 5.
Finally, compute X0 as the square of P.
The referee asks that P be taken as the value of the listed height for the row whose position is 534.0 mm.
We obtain 12996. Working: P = 114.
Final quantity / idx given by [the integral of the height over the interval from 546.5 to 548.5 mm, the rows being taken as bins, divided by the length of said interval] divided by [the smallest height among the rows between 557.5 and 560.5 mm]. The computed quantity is 1.15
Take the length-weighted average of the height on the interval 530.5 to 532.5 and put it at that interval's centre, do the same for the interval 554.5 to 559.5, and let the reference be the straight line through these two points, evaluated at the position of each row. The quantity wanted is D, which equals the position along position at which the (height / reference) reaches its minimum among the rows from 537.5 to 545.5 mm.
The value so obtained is 538.0 mm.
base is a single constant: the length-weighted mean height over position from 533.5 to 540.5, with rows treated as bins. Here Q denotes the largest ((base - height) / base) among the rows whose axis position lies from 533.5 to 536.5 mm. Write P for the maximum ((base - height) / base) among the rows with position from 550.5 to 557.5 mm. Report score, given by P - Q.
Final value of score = 0.09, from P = 0.10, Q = 0.009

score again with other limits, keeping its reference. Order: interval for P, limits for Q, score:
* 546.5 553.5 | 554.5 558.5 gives 0.06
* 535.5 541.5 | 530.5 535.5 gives 0.01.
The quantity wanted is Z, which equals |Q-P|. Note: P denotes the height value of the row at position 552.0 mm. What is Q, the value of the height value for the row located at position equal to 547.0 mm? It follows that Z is 9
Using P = 102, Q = 111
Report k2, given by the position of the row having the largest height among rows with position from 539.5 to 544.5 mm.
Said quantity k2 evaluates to 542.0 mm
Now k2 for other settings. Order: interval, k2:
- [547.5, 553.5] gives 548.0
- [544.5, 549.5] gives 546.0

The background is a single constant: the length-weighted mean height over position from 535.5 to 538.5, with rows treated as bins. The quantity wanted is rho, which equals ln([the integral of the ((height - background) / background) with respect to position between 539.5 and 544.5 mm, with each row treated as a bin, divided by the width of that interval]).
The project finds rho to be -3.0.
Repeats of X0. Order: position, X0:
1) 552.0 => 10404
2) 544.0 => 13225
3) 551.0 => 10609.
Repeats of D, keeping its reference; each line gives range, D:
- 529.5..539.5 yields 530.0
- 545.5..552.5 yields 550.0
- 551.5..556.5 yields 552.0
